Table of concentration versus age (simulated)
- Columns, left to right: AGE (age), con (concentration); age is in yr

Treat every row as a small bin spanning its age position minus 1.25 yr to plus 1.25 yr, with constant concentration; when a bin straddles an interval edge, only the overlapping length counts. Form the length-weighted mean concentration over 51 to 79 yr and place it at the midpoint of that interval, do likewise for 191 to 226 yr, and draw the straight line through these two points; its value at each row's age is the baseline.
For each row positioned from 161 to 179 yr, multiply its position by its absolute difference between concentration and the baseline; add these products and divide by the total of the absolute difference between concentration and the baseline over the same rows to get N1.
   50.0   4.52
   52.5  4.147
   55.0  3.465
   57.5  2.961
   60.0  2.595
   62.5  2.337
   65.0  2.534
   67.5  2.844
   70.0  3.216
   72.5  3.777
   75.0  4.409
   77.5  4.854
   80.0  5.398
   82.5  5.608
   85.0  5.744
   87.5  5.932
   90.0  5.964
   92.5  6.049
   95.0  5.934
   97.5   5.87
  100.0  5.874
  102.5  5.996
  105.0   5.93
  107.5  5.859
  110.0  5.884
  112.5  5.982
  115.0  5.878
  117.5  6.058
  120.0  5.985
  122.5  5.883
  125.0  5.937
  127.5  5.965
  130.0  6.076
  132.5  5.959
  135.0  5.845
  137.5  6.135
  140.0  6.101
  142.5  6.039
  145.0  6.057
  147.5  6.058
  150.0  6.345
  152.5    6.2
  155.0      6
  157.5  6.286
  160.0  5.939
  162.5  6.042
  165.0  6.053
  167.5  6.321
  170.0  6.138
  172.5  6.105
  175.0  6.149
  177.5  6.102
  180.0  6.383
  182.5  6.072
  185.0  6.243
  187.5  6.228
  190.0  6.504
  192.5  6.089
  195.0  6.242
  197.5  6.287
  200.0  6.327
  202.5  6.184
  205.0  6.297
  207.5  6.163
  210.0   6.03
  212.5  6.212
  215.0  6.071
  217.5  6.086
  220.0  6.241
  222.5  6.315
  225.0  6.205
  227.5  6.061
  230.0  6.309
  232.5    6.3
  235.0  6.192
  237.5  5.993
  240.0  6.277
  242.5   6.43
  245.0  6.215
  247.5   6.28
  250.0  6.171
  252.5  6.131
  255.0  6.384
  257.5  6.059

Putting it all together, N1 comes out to 169.4 yr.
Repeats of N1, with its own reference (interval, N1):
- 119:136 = 127.1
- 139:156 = 147.2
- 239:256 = 248.4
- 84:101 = 92.3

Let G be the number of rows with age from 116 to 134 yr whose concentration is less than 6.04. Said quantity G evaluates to 5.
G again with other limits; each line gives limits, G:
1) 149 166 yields 2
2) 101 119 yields 6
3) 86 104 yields 6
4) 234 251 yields 1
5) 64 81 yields 7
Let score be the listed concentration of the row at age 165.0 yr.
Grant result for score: 6.053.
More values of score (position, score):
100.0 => 5.874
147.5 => 6.058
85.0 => 5.744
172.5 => 6.105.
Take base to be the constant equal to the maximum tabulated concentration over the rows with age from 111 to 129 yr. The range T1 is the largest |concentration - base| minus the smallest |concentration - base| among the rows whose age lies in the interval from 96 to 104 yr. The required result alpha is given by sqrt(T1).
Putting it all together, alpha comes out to 0.35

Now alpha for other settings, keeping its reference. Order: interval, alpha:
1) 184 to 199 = 0.64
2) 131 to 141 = 0.41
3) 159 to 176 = 0.51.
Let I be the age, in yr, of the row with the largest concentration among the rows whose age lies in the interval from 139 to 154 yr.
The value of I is 150.0 yr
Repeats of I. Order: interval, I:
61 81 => 80.0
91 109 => 92.5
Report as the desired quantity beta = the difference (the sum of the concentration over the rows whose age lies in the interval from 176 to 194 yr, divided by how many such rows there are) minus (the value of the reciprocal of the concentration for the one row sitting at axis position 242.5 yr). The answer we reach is 6.08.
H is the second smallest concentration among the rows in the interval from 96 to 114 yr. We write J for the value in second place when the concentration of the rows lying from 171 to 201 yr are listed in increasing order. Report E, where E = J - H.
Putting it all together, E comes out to 0.22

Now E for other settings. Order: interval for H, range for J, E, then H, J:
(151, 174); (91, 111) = -0.13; 6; 5.87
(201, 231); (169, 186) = 0.04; 6.061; 6.102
